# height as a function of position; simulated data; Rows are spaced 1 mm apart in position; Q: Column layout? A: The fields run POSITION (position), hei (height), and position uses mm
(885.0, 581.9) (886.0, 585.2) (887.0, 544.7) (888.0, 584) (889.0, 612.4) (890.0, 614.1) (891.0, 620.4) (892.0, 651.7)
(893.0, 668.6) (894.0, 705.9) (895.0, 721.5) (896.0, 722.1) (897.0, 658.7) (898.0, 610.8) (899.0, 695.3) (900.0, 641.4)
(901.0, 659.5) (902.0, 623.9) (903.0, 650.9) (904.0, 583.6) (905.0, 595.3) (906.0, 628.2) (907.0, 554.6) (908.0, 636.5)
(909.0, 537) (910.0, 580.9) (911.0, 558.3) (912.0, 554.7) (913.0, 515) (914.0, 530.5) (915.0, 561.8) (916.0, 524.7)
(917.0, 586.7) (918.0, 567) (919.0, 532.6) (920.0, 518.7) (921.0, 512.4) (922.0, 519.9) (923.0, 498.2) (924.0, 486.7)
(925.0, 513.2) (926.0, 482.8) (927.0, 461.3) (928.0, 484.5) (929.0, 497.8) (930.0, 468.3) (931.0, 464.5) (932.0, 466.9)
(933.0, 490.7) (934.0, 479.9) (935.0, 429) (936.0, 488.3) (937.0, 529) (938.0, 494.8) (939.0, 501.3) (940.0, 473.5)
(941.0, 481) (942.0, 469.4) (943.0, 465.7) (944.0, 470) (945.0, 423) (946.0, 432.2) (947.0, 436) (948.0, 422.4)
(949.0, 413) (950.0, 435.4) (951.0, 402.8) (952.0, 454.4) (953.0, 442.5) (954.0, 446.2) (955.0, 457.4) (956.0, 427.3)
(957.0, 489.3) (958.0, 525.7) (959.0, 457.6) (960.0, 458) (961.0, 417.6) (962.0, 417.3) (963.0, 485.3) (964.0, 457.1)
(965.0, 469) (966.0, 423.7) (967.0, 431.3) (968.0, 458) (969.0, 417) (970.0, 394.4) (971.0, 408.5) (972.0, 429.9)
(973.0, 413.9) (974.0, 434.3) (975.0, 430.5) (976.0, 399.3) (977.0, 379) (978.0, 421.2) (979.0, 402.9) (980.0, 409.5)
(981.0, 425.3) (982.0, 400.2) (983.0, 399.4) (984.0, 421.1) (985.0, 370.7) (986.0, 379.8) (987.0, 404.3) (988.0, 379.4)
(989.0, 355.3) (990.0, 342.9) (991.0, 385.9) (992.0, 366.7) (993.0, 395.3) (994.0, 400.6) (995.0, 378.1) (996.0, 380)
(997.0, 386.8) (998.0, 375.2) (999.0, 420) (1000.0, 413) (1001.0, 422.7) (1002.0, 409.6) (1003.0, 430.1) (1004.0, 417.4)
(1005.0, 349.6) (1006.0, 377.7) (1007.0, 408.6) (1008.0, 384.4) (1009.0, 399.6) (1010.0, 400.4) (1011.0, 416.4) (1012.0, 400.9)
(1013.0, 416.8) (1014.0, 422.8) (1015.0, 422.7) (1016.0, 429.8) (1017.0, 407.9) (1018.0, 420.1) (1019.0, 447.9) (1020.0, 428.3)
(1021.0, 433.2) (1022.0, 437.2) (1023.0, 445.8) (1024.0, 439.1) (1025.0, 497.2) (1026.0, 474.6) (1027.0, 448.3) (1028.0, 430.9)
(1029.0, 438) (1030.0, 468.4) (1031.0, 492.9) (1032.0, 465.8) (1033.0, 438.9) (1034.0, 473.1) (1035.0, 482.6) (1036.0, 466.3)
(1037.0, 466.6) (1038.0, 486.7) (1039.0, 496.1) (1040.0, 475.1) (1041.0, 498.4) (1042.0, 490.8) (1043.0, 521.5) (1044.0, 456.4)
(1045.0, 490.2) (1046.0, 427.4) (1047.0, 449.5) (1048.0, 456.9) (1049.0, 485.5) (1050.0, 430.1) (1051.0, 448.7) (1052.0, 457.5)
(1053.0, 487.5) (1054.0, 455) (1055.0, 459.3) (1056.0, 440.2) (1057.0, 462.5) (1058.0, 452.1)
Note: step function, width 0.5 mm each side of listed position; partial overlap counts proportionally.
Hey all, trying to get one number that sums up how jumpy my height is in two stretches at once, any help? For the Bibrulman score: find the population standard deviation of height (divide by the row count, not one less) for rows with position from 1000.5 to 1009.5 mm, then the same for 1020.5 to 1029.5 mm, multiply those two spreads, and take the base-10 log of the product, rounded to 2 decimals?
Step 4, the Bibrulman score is 2.70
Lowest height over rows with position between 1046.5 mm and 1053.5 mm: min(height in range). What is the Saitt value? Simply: 430.1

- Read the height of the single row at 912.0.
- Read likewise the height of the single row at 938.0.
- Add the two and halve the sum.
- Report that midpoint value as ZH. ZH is 525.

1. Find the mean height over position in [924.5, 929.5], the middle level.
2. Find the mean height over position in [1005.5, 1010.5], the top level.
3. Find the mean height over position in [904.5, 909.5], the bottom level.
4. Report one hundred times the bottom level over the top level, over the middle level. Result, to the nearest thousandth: 0.307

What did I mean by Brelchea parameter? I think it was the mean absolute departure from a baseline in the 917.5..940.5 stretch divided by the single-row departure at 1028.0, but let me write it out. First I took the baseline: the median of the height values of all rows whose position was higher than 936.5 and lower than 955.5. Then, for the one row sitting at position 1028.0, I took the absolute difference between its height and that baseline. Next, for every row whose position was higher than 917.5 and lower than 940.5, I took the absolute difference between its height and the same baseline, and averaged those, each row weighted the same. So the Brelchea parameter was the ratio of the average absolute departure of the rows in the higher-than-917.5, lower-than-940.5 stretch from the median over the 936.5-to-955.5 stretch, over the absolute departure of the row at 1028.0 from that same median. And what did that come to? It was 1.78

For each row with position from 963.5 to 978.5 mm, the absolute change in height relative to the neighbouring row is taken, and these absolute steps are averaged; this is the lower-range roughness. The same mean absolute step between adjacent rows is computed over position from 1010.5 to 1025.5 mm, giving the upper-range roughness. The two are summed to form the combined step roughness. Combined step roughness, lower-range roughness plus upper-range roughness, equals 38.1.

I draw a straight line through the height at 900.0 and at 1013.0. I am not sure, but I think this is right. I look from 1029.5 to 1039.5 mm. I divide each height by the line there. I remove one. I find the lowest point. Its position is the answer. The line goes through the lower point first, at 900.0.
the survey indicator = 1033.0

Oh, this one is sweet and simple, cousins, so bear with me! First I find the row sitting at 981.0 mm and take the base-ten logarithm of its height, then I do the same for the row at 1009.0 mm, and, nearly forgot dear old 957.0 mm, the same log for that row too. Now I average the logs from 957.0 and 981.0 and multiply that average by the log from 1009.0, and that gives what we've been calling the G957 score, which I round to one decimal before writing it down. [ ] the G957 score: 6.9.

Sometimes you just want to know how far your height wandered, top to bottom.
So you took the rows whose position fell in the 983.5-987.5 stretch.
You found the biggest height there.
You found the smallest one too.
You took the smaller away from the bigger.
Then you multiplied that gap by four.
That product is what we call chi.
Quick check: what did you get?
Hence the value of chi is 202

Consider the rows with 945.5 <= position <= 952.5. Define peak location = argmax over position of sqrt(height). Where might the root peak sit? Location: 952.0 mm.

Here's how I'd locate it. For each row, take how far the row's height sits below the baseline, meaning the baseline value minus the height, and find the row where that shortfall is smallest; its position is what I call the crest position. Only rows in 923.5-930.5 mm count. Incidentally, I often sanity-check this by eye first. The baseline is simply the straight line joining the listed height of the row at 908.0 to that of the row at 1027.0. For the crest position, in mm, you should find 925.0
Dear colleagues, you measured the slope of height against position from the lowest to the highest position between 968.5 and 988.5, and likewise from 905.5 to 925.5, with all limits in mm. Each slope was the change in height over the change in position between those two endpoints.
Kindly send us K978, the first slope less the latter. 4.1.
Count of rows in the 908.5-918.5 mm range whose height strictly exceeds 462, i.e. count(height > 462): 10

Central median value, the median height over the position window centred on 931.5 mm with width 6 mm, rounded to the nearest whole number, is 474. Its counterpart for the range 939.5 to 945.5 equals 470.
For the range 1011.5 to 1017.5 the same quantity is 420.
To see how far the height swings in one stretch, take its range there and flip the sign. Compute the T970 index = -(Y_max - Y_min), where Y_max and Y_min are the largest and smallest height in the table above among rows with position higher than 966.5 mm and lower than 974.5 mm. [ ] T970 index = -64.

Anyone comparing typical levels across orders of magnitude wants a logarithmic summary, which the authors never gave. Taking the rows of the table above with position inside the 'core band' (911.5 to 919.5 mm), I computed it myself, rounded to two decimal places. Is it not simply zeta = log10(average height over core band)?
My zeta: 2.74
